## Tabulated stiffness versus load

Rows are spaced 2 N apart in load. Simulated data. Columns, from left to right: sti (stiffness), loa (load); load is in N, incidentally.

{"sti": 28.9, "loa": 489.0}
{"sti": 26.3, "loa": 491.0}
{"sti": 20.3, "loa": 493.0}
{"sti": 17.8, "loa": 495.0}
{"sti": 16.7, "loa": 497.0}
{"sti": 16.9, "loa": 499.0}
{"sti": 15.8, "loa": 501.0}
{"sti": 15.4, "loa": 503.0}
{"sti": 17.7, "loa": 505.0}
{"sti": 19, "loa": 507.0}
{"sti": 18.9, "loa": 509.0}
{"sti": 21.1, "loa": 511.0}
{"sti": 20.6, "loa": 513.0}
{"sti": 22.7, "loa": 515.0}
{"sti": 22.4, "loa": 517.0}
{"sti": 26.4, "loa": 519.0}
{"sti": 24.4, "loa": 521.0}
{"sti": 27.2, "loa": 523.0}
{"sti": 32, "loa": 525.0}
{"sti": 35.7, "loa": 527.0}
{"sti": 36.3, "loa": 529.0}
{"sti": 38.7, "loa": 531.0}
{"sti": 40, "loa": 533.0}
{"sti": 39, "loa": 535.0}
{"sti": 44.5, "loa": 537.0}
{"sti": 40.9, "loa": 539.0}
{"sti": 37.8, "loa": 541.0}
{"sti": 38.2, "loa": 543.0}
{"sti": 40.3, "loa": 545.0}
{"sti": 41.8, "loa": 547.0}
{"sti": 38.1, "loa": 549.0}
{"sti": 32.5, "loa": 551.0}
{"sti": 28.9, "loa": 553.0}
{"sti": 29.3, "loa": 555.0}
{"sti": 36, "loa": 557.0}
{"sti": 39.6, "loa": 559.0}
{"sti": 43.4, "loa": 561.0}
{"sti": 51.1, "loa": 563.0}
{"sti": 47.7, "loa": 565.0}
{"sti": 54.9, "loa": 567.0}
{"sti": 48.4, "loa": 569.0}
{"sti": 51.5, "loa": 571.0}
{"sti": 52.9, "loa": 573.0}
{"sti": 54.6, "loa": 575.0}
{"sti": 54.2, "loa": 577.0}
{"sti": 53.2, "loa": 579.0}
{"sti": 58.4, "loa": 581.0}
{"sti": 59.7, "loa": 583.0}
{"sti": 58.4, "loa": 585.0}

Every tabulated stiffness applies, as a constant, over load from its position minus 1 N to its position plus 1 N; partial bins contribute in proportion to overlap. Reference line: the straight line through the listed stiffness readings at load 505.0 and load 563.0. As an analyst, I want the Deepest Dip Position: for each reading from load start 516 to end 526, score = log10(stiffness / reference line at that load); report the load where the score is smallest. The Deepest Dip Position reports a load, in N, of 521.0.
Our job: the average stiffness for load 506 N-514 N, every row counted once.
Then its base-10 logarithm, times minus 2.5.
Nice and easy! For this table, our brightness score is -3.2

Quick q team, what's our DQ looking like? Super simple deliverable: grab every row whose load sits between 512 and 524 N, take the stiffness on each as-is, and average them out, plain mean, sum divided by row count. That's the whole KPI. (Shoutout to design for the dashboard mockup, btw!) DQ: 24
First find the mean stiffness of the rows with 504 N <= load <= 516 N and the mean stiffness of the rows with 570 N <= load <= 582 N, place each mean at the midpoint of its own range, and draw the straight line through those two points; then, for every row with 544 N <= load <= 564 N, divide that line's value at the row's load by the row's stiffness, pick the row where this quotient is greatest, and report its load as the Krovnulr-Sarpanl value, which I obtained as 555.0 N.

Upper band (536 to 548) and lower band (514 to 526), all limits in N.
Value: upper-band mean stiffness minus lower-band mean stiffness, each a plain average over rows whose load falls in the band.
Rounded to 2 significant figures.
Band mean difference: 15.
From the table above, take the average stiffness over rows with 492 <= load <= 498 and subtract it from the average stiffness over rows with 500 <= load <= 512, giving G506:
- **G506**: 0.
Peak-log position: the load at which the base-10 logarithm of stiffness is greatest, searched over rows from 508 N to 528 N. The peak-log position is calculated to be 527.0 N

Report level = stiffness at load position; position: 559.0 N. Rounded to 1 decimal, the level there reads 39.6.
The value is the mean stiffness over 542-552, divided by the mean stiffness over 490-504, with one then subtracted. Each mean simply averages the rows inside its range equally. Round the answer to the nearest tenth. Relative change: 1.1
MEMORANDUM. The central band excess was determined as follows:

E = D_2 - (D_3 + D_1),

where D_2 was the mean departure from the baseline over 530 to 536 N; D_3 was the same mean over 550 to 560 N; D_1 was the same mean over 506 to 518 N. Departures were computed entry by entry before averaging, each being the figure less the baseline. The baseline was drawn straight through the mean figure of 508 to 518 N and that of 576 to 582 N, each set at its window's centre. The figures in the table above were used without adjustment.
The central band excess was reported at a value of 17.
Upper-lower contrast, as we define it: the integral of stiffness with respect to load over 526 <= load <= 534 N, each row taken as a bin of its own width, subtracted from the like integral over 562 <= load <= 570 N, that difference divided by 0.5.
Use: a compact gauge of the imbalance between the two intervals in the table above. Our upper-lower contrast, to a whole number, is 206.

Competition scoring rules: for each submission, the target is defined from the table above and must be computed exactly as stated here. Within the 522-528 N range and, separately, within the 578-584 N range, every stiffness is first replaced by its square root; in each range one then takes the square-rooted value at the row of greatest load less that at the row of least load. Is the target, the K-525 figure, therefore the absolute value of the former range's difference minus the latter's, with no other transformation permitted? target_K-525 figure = 0.33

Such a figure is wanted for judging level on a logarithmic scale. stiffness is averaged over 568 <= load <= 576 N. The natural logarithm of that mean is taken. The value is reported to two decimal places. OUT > 3.95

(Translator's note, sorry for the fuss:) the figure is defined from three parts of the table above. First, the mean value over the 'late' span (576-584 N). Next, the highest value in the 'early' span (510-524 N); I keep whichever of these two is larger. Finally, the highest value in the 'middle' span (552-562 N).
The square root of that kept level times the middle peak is 49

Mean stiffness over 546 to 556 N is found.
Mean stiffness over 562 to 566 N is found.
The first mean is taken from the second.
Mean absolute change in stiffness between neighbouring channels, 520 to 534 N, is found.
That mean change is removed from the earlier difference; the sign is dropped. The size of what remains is 13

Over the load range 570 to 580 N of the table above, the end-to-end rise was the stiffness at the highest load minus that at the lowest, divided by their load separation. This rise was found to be 0.2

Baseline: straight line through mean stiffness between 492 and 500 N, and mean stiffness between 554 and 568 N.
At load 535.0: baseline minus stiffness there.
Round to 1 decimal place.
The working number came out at -5.9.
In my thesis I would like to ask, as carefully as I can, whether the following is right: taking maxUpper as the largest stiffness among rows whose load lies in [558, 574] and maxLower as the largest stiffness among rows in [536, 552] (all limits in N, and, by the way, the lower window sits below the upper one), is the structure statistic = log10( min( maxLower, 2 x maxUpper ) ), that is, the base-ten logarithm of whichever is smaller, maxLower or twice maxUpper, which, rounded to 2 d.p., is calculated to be 1.65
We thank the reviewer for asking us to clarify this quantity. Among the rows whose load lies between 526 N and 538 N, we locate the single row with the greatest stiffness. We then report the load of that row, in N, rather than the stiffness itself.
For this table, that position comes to 537.0 N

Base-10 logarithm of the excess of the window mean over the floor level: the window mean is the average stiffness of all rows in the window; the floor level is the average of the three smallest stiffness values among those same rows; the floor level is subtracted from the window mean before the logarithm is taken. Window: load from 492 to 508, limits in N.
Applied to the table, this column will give 0.2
